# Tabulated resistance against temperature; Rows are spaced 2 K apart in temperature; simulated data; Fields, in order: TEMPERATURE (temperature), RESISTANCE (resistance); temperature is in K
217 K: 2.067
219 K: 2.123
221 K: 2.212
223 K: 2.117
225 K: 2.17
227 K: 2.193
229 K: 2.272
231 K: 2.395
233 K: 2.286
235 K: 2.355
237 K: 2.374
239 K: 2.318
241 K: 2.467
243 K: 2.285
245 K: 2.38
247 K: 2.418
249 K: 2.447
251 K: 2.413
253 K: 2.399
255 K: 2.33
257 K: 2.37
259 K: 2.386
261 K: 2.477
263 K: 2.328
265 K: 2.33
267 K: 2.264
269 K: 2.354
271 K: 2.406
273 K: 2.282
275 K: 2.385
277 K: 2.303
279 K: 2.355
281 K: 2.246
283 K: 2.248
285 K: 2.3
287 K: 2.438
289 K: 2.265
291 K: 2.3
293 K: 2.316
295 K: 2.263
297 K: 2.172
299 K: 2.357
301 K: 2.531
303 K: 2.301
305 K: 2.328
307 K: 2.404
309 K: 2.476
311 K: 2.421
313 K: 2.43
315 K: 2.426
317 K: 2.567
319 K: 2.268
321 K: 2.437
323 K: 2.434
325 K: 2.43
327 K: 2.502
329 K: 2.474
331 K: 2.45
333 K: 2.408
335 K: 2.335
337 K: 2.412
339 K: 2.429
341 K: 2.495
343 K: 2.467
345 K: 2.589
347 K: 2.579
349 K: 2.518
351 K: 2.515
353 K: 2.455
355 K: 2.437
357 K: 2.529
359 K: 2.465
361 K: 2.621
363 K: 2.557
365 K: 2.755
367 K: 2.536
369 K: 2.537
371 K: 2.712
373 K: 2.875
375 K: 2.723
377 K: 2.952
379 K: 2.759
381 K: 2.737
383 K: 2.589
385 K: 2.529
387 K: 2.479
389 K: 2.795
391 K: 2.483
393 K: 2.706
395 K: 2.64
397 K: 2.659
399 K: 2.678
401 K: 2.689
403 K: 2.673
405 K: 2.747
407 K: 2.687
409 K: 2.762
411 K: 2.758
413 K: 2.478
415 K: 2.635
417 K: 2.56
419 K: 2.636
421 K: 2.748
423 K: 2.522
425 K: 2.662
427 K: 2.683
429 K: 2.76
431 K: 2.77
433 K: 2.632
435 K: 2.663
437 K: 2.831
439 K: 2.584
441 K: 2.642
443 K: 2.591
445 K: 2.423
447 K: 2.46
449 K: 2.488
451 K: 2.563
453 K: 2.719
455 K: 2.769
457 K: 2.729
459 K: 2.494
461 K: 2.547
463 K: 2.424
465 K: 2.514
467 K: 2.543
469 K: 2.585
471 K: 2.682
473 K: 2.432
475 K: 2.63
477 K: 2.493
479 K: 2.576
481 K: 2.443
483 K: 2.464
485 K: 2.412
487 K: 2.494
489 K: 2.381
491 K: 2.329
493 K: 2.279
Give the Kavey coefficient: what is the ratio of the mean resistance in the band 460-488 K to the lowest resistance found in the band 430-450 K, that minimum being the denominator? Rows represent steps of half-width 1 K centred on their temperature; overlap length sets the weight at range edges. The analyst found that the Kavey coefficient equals 1.04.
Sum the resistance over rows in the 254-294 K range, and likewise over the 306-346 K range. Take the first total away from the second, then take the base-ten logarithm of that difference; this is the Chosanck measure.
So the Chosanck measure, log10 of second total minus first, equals 0.3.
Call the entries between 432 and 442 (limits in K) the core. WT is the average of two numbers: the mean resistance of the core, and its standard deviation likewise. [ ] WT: 1.38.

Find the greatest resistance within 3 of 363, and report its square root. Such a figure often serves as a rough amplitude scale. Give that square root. 1.66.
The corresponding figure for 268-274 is 1.55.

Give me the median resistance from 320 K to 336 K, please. 2.44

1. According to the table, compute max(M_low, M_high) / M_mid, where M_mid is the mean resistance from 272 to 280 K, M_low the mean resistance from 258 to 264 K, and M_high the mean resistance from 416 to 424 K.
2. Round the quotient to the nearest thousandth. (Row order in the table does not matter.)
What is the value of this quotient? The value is 1.122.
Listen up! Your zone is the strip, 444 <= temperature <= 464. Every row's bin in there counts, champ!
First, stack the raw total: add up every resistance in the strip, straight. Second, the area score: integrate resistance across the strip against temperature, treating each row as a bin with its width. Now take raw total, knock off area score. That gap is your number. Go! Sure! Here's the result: -26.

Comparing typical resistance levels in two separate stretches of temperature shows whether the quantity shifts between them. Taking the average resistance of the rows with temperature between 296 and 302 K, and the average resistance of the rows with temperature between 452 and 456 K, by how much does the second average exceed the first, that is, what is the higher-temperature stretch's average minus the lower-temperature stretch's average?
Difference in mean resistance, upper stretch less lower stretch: 0.39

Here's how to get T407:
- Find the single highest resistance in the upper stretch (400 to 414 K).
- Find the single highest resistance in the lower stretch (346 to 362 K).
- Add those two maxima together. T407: 5.4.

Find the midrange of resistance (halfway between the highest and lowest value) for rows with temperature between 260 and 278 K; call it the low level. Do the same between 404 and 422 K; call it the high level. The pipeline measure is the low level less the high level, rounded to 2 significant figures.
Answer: -0.25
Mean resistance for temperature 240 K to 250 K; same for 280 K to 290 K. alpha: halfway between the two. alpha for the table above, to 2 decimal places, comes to 2.35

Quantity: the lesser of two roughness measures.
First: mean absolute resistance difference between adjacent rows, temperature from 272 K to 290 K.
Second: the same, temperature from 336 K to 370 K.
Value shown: 0.074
